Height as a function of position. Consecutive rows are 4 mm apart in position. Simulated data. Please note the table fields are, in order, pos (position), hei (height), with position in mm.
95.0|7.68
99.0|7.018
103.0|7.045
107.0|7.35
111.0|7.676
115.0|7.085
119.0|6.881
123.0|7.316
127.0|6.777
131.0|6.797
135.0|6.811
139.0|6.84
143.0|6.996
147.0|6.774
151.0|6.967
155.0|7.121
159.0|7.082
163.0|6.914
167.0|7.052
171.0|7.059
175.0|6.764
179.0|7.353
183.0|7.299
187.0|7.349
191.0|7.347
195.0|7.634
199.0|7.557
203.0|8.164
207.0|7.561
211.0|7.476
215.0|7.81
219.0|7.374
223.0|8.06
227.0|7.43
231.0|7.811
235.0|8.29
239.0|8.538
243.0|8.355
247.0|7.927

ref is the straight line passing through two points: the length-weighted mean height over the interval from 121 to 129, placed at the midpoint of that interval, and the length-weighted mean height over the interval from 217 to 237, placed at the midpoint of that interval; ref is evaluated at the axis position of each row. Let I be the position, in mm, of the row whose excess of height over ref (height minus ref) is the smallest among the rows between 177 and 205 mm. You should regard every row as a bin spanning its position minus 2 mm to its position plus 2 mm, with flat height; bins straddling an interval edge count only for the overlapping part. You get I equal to 191.0 mm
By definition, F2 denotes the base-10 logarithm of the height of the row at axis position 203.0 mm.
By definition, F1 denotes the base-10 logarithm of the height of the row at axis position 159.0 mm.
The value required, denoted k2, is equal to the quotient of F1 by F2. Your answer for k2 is 0.93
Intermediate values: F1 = 0.85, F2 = 0.91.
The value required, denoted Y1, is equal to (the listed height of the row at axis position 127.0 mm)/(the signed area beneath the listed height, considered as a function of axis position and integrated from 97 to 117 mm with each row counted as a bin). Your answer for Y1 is 0.0468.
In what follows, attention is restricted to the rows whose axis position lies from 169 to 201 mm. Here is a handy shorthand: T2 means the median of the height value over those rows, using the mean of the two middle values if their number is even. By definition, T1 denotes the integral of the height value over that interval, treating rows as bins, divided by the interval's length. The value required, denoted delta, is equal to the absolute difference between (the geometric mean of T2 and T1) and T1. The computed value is 0.026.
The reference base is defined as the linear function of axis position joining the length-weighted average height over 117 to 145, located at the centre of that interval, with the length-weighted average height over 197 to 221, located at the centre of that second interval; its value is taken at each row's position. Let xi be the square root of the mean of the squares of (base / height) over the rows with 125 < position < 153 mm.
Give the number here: 1.02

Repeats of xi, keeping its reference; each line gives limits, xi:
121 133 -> 0.99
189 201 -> 1.00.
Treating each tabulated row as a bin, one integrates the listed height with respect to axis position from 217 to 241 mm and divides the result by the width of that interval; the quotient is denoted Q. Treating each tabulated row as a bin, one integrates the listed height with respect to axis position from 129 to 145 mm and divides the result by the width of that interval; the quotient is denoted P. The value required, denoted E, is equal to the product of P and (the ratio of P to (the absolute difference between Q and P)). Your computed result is 45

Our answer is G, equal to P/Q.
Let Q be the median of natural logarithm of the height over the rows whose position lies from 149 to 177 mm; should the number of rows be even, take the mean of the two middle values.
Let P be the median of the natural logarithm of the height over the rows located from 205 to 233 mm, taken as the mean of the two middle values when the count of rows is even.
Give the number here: 1.04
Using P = 2.02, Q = 1.953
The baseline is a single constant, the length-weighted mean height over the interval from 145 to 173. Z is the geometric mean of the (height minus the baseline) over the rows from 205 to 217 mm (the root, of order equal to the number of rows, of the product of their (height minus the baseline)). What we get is 0.60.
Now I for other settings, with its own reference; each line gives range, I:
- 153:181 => 175.0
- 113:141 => 139.0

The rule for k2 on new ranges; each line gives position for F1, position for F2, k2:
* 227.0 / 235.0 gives 0.95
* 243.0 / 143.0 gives 1.09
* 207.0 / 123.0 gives 1.02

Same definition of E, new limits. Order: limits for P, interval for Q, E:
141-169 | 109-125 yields 193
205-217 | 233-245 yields 74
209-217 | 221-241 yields 153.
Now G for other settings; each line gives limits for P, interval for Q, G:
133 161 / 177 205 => 0.97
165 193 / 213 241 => 0.97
